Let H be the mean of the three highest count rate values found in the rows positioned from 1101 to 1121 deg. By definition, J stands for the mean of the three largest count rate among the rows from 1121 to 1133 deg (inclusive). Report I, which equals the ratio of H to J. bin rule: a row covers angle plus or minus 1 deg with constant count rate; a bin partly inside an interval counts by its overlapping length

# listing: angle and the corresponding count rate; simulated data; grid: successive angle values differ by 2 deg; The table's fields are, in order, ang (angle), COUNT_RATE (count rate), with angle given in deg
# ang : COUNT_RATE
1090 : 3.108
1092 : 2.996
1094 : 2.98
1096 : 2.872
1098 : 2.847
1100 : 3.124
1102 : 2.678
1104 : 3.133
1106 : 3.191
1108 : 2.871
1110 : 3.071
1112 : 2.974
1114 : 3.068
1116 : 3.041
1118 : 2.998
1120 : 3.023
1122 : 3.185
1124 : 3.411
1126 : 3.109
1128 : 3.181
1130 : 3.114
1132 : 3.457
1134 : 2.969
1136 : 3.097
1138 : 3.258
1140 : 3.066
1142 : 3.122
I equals 0.93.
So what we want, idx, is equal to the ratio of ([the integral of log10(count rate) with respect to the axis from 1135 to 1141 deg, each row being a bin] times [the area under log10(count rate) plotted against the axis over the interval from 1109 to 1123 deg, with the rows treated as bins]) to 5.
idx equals 4.0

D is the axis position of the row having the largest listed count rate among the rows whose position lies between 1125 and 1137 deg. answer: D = 1132 deg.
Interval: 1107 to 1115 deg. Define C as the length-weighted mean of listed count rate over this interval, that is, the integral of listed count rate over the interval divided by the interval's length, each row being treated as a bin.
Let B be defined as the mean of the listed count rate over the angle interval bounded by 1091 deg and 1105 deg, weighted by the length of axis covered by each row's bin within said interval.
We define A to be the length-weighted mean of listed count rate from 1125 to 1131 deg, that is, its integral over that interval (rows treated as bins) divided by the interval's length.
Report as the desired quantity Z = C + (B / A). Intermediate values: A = 3.13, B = 2.95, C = 3.00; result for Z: 3.94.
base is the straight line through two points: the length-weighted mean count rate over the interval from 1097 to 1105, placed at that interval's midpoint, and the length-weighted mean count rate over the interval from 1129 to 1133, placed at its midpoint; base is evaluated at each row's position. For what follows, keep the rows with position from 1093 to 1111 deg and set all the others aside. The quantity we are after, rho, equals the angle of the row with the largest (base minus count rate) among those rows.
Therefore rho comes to 1102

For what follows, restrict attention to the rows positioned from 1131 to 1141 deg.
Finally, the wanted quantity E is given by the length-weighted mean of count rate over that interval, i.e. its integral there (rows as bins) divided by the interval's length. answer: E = 3.169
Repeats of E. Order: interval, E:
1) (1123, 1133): 3.254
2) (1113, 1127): 3.119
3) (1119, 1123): 3.104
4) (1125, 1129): 3.145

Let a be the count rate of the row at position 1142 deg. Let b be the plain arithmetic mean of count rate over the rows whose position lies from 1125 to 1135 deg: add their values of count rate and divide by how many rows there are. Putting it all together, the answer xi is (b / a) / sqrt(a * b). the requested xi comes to 0.323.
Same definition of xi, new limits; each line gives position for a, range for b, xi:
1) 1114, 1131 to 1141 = 0.331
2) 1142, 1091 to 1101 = 0.312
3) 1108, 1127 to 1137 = 0.366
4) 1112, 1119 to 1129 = 0.348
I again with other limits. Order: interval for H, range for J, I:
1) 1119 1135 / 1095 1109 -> 1.06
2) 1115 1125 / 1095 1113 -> 1.02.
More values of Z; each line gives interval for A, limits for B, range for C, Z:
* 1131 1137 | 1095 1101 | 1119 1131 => 4.10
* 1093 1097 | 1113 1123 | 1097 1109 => 4.02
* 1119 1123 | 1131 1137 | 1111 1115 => 4.04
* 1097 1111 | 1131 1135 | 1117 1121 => 4.09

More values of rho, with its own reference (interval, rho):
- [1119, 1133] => 1130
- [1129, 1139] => 1134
